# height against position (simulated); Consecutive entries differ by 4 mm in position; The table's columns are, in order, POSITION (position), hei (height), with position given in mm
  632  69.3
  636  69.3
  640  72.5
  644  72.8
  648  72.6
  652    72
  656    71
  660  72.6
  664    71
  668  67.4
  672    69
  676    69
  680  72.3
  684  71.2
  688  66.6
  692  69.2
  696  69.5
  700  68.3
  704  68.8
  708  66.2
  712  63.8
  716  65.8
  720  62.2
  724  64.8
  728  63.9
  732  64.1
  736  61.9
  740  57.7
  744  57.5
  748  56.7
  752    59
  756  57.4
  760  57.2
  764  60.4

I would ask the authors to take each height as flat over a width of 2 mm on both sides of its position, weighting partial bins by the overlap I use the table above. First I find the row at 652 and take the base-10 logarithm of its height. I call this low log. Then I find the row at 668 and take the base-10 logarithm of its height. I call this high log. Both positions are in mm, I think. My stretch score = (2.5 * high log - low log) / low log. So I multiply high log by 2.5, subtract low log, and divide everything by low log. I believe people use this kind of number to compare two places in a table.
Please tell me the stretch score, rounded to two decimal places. 1.46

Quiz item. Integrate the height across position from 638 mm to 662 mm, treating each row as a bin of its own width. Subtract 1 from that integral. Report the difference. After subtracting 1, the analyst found 1733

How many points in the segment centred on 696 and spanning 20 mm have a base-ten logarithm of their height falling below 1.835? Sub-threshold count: 2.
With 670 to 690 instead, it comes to 1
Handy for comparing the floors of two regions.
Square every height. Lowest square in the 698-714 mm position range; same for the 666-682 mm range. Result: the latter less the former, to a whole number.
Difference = 472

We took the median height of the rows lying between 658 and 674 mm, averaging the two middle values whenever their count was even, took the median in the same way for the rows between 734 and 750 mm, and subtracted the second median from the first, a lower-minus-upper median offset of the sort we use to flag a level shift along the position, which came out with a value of 12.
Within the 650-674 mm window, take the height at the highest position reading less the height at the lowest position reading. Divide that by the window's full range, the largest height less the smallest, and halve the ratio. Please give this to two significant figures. -0.29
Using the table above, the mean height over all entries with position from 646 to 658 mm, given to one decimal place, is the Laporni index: 71.9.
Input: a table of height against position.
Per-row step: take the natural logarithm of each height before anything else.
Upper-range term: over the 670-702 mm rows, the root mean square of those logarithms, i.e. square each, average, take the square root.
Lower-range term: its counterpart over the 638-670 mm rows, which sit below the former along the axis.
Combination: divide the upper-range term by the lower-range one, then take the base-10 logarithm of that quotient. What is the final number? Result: -0.0030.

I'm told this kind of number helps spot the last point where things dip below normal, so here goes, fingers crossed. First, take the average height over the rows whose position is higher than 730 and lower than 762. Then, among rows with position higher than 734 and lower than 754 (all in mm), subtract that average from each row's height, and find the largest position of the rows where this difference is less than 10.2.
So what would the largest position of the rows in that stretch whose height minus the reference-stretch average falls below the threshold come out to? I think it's 752 mm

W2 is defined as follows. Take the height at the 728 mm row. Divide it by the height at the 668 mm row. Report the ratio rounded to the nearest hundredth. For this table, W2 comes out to 0.95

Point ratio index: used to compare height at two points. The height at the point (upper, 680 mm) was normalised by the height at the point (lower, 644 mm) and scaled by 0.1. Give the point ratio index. 0.099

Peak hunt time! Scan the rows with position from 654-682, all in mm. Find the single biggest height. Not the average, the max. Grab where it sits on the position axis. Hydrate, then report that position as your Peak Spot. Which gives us 660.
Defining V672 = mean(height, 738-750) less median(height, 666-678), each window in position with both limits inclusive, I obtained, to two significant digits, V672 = -12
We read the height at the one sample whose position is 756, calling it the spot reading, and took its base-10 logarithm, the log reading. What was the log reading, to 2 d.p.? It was 1.76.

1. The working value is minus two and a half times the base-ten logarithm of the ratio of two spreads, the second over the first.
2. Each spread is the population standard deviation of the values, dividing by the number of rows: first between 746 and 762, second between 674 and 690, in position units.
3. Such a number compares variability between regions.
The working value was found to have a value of -1.0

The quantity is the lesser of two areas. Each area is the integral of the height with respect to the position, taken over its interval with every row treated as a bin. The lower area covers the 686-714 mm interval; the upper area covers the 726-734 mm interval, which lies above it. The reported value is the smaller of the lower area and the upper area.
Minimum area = 512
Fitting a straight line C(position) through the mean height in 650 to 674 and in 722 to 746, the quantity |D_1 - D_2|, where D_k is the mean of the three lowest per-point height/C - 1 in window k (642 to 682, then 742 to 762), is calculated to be 0.029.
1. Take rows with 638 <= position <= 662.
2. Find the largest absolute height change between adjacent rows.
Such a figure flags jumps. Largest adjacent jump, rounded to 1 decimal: 1.6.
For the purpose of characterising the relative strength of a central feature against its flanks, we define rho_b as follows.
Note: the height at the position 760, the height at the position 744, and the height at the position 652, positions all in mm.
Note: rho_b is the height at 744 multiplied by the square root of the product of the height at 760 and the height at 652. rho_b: 3690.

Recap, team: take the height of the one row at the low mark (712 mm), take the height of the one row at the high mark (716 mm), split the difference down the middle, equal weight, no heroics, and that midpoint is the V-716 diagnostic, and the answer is 65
